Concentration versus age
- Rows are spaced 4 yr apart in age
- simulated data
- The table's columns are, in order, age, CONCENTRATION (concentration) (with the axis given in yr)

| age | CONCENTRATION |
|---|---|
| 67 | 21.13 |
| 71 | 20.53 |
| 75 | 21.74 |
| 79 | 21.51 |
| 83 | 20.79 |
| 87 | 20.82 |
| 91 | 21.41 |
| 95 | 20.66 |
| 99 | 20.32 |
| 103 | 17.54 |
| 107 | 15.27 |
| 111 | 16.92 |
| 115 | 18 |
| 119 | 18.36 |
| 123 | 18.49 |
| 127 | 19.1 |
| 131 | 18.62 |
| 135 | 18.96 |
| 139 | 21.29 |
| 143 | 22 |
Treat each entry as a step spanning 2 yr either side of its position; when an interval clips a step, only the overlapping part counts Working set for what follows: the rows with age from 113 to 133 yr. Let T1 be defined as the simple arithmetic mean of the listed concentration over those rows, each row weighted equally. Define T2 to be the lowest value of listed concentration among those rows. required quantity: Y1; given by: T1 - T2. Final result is 0.51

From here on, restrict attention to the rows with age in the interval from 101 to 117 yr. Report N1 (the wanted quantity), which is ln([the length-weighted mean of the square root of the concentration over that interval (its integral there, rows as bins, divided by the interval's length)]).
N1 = 1.41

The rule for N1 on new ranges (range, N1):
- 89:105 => 1.50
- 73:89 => 1.53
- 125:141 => 1.48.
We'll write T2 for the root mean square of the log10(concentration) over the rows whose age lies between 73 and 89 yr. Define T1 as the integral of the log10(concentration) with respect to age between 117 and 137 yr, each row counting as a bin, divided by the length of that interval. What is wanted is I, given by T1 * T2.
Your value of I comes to 1.69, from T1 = 1.27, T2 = 1.33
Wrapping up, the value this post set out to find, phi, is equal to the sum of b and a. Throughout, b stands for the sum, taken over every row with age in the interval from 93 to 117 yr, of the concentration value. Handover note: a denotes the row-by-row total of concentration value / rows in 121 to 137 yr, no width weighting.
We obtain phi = 184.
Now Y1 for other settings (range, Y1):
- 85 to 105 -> 2.61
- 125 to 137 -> 0.27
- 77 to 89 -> 0.25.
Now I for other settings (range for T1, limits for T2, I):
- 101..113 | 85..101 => 1.61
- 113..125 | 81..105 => 1.65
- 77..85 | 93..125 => 1.67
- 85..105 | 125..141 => 1.68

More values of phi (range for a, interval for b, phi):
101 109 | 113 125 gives 88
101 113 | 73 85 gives 114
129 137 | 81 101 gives 142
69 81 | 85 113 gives 197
